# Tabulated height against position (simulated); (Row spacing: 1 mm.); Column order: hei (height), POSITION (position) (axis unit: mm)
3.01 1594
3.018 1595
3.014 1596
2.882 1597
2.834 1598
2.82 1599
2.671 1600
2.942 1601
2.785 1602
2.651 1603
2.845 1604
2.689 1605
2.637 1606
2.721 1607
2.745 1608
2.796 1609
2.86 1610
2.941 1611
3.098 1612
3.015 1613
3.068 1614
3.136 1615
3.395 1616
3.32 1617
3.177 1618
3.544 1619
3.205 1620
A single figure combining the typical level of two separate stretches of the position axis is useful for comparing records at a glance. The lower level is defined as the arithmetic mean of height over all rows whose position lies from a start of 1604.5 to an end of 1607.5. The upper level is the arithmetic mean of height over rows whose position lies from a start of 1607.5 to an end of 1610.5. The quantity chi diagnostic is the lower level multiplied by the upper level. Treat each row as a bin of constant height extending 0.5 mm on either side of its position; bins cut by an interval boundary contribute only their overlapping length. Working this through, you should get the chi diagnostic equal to 7.51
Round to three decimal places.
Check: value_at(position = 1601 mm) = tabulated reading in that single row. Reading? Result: 2.942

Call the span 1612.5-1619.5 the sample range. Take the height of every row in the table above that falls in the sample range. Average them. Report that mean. 3.24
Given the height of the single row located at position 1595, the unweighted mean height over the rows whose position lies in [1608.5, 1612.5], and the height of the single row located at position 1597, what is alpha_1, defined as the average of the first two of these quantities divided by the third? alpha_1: 1.03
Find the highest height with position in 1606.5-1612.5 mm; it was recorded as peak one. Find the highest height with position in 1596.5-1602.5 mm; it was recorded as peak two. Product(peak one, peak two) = 9.1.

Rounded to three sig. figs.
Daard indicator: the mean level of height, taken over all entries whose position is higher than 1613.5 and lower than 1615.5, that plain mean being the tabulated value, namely 3.10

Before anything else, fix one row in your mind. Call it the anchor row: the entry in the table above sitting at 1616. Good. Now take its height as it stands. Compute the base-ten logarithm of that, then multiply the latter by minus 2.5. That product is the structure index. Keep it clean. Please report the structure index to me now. -1.33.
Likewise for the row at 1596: -1.20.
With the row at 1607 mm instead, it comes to -1.09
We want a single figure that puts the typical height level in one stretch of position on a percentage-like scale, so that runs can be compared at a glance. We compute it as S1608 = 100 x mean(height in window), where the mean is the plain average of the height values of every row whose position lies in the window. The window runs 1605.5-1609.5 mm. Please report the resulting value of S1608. 272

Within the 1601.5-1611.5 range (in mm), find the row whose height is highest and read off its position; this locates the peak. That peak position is 1611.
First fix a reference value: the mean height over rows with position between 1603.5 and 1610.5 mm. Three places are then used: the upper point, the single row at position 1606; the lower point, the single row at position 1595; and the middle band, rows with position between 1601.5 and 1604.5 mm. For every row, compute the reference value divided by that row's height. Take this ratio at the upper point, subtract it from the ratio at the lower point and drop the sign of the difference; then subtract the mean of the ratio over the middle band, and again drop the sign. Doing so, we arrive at 0.87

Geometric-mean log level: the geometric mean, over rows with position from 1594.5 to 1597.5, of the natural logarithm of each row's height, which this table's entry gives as 1.09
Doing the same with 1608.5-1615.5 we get 1.09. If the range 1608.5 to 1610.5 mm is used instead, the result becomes 1.04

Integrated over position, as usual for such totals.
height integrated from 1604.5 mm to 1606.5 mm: 5.33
